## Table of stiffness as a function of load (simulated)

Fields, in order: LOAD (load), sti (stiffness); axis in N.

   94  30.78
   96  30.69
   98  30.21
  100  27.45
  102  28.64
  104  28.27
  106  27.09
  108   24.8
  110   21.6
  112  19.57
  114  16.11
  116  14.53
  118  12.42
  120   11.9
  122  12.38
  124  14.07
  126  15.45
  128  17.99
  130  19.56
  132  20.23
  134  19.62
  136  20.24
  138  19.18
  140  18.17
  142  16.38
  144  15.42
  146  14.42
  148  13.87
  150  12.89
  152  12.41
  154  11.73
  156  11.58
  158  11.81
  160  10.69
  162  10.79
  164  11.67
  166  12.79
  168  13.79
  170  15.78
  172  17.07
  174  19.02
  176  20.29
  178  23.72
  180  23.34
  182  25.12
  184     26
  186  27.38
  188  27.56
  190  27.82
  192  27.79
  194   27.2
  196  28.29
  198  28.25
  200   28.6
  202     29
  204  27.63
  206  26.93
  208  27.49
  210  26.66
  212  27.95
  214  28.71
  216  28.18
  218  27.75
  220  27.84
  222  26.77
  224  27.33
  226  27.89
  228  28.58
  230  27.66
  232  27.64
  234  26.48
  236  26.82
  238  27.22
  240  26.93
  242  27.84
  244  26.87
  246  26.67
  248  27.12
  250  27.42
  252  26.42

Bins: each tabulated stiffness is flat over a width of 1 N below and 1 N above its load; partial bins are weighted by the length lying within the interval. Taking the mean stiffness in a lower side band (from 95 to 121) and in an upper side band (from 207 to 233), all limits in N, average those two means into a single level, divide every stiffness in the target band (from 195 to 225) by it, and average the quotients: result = 1.1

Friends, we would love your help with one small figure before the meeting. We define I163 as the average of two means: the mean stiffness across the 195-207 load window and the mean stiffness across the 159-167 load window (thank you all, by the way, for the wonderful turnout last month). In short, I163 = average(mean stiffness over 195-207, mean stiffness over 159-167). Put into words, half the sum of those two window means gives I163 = 19.8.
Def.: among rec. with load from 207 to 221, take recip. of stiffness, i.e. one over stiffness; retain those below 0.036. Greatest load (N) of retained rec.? 220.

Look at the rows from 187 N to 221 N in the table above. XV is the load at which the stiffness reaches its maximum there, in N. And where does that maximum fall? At 202 N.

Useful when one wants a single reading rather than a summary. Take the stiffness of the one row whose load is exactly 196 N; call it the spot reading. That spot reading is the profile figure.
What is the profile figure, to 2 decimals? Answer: 28.29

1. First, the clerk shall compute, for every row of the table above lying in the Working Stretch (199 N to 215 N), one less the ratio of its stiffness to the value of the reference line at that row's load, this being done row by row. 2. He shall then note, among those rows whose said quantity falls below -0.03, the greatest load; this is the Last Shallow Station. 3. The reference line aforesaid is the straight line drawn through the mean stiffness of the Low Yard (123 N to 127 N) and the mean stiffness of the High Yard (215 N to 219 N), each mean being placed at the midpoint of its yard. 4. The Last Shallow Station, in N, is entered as 214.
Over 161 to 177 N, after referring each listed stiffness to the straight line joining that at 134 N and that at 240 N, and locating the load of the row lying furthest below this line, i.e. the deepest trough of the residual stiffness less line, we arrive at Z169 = 162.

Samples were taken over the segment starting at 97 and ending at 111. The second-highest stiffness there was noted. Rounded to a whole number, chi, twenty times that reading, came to 573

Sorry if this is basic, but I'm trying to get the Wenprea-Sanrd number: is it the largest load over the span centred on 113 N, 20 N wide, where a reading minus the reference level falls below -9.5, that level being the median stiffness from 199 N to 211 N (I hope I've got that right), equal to 122 N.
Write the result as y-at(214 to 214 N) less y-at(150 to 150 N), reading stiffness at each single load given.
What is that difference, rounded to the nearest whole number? 16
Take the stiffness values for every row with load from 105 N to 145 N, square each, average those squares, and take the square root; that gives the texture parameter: 18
